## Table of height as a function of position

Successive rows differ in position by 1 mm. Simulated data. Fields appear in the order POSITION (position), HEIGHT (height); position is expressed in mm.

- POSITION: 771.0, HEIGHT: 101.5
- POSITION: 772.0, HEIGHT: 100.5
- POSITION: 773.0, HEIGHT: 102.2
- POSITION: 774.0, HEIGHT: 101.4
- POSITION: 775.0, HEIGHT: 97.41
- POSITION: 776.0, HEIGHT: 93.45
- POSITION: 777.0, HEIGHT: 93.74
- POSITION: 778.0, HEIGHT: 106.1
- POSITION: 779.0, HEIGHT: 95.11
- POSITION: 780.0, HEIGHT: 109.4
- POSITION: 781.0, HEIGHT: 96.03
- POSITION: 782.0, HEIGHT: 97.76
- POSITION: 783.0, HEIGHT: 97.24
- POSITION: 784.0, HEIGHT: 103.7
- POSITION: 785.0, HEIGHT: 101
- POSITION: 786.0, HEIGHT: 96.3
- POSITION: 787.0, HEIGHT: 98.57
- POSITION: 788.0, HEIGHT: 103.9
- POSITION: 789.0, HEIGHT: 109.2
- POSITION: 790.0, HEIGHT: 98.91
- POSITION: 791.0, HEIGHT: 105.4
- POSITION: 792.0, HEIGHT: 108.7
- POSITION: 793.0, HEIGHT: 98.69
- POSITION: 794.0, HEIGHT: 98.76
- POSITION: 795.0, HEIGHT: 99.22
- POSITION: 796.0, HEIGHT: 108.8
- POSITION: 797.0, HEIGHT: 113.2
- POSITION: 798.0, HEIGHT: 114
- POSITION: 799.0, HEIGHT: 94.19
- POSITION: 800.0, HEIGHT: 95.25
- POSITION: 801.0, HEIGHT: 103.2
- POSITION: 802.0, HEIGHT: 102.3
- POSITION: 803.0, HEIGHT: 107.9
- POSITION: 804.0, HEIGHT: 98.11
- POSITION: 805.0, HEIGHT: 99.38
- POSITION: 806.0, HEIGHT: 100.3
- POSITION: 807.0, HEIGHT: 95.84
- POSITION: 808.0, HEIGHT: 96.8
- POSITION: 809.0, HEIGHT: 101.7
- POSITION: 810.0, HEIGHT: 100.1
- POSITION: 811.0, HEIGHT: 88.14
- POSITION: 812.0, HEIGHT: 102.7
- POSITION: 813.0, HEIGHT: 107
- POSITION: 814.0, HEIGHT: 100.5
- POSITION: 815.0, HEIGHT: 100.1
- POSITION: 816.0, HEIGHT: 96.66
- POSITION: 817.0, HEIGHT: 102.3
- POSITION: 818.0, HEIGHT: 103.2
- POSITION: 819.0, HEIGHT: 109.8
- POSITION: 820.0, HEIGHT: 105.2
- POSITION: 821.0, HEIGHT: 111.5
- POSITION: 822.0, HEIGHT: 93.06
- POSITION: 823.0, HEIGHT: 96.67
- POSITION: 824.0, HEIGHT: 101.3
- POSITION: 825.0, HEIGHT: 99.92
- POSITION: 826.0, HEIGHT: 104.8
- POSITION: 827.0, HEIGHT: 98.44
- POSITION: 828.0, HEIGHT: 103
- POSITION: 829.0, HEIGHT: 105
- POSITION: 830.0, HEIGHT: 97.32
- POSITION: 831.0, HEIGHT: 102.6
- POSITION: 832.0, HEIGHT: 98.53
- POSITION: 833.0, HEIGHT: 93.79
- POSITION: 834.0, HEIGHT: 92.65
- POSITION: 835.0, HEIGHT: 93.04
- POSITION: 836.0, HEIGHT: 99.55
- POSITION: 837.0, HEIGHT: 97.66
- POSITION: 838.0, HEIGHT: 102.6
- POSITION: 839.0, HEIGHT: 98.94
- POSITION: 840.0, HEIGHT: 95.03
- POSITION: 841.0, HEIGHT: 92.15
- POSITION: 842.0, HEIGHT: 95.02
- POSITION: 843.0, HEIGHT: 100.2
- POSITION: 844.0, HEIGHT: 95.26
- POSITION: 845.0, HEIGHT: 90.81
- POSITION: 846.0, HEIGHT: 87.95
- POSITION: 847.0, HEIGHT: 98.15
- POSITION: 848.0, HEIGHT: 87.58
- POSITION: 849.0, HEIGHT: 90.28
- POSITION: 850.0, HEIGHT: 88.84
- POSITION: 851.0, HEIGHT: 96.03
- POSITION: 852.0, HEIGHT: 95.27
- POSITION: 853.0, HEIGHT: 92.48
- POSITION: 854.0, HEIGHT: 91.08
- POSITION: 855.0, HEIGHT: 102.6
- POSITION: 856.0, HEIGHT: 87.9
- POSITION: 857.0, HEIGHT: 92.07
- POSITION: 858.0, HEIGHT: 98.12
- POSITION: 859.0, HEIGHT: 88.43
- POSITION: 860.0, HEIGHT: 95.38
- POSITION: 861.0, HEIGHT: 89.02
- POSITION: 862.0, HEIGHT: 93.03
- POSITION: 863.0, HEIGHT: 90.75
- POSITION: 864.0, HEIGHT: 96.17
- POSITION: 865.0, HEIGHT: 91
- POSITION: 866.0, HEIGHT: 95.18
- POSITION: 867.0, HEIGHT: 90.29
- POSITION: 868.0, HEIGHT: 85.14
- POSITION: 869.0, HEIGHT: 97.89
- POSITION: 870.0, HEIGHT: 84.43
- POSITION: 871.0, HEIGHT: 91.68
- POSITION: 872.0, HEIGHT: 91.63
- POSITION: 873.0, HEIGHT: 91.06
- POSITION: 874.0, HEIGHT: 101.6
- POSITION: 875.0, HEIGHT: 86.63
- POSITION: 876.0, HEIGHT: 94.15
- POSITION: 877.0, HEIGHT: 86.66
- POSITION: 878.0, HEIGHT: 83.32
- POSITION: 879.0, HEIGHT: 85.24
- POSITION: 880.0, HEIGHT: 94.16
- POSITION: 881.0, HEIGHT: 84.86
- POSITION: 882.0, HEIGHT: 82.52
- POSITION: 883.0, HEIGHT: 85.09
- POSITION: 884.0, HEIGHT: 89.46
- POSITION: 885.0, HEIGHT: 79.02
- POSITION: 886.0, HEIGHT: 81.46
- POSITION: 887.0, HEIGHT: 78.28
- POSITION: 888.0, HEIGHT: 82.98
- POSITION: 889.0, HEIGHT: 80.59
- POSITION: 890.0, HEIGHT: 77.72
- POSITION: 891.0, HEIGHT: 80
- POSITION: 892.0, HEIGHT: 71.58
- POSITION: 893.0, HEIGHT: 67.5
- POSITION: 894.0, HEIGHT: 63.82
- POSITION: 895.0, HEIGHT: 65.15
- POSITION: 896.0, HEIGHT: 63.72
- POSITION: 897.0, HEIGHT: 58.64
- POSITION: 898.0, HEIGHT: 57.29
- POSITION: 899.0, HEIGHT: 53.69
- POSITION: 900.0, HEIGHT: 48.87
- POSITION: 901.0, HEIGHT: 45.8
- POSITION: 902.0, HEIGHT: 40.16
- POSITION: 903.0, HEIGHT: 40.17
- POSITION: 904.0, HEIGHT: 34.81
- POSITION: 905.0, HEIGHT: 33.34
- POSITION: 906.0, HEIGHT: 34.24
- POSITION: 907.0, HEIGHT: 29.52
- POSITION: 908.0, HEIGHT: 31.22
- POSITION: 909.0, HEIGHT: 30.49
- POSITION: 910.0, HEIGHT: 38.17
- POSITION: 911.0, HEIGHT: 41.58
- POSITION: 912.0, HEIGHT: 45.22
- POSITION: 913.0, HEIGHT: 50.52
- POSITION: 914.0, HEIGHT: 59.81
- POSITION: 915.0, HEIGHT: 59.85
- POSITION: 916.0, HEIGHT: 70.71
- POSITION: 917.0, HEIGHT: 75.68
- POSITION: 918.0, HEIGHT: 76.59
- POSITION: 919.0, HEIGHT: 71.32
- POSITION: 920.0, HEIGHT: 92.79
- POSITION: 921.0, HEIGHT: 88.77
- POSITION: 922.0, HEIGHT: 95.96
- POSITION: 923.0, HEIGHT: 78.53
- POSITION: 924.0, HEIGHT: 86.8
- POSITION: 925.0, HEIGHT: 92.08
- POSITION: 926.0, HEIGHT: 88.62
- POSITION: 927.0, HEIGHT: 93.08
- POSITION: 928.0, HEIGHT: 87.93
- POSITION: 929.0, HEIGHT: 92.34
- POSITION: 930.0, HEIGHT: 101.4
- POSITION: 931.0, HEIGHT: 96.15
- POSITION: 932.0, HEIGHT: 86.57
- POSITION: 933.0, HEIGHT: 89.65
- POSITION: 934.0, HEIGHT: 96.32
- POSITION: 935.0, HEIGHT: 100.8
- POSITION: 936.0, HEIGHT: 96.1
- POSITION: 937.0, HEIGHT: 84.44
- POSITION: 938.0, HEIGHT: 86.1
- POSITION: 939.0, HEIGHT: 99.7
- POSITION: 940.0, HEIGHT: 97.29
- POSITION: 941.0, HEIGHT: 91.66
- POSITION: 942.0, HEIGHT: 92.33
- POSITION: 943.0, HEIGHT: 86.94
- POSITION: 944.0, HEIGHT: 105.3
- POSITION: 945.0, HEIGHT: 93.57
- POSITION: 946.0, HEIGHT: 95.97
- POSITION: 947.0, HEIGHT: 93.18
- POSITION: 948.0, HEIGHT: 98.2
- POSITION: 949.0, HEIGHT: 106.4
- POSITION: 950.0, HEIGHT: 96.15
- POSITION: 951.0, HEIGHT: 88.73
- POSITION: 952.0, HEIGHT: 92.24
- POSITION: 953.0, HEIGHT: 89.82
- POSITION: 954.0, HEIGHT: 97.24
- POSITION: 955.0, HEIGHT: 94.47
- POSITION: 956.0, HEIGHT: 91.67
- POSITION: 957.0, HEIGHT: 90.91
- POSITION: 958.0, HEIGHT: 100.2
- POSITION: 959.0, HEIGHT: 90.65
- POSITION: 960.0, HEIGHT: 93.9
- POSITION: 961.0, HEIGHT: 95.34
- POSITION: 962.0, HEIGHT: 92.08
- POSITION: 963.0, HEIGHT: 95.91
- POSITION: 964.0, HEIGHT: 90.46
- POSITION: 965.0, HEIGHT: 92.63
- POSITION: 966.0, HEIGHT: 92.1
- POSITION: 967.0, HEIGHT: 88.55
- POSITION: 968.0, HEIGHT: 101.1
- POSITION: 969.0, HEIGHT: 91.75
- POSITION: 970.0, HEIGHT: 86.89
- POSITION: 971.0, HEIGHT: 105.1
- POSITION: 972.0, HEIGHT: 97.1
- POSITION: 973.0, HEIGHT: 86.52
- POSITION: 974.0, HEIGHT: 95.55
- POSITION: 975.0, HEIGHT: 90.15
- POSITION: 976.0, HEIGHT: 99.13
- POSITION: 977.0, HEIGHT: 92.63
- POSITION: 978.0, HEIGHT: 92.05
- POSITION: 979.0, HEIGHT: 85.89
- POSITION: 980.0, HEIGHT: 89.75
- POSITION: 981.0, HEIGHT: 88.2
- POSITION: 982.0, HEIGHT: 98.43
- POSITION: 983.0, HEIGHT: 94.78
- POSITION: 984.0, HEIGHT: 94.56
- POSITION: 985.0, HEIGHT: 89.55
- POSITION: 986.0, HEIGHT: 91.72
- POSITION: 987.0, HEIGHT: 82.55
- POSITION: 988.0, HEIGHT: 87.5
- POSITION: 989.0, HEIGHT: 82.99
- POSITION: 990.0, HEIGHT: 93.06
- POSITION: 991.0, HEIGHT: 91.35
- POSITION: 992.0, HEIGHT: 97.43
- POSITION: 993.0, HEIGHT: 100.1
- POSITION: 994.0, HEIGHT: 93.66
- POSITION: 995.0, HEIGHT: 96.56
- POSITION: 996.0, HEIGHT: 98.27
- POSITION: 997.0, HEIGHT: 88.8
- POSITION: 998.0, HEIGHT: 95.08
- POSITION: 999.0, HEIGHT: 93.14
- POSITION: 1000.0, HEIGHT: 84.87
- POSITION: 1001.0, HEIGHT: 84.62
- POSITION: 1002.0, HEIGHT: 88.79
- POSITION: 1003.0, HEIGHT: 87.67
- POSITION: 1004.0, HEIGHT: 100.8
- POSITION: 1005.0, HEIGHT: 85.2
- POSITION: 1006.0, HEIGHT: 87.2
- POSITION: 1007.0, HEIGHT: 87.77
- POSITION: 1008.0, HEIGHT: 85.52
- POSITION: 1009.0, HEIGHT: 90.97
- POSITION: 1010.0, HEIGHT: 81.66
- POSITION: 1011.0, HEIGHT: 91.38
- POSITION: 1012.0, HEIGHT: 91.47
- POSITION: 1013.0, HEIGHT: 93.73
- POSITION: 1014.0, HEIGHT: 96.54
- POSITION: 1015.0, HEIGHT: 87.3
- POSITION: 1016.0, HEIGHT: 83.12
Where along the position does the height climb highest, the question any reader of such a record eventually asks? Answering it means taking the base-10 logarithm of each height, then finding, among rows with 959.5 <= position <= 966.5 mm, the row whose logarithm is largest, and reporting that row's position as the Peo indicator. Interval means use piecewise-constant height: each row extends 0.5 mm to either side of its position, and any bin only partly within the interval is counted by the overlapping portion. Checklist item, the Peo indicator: 963.0 mm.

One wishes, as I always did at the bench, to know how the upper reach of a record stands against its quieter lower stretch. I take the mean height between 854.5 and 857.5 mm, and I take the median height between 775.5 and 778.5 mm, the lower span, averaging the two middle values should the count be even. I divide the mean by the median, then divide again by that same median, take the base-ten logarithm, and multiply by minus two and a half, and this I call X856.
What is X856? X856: 4.92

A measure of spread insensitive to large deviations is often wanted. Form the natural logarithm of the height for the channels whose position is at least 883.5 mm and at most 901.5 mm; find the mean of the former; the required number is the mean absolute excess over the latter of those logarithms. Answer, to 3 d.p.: 0.162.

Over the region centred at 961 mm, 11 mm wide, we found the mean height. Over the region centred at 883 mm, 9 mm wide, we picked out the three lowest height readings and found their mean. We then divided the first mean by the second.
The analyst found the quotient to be 1.17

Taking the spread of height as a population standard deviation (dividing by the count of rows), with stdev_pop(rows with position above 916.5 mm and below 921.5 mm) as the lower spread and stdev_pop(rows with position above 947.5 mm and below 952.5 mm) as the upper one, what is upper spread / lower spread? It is 0.73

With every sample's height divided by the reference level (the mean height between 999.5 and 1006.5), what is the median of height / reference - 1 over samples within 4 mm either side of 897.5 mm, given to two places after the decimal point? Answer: -0.34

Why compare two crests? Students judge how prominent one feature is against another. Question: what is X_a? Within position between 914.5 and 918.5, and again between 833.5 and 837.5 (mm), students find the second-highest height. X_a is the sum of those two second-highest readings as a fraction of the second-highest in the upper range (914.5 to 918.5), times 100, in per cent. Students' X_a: 229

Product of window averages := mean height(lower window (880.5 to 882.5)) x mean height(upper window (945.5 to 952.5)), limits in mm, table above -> 8021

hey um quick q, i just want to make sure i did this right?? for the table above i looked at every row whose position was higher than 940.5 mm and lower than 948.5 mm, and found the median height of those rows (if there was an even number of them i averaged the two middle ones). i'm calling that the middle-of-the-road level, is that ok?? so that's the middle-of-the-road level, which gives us 93.4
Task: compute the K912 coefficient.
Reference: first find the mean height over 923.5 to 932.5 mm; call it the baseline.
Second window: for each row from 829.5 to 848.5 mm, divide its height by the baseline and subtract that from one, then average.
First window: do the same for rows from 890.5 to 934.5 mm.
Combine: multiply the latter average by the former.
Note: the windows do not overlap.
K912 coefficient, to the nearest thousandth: -0.012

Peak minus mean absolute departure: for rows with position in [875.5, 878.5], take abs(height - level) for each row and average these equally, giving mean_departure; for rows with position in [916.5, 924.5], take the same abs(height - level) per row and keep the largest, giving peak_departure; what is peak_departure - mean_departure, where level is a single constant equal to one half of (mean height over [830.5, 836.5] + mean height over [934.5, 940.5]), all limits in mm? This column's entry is 17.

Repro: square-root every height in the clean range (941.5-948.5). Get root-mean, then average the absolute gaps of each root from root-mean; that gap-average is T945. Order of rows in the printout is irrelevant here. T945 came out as 0.21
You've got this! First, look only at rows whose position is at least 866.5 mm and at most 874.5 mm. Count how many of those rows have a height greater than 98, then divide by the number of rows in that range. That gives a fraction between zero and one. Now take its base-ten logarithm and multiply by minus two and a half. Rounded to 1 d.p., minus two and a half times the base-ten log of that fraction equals 2.3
